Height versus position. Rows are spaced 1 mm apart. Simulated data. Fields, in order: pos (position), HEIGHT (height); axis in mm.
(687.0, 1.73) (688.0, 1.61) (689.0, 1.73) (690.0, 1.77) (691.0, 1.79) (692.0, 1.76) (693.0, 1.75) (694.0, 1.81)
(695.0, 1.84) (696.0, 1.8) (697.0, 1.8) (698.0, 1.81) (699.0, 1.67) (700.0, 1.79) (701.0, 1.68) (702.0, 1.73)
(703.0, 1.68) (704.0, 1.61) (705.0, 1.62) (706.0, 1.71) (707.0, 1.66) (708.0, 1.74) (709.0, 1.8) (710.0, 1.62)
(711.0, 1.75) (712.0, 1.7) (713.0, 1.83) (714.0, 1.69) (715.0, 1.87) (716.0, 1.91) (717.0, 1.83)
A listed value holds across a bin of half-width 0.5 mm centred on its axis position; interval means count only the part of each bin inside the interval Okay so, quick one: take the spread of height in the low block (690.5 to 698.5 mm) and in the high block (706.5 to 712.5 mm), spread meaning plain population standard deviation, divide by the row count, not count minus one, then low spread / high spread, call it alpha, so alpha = 0.5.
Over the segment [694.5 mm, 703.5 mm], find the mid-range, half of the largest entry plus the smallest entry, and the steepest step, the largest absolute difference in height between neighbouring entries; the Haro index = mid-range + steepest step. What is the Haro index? 1.895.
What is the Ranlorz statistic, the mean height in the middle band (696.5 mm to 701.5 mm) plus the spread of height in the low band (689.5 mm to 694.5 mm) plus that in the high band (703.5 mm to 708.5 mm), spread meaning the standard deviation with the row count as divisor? 1.82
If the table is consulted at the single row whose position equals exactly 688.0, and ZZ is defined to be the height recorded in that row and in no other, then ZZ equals 1.61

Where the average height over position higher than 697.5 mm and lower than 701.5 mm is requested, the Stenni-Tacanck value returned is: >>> 1.74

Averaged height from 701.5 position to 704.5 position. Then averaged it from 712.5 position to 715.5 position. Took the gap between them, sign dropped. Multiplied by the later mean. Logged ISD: 0.222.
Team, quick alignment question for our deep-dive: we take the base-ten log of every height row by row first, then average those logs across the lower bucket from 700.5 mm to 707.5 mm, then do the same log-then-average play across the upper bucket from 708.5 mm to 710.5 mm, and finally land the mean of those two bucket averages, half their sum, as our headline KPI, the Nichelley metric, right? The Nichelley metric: 0.227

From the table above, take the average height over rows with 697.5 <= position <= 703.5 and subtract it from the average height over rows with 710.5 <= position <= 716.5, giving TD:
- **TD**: 0.065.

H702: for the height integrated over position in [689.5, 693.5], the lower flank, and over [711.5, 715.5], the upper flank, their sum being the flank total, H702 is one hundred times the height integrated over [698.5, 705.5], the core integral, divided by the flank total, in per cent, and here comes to 83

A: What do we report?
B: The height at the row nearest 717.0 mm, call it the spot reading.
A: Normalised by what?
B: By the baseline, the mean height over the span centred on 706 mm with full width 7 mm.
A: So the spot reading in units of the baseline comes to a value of 1.08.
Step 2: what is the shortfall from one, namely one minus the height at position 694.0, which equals -0.810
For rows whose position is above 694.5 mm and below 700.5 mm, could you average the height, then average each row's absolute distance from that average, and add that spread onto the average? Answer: 1.82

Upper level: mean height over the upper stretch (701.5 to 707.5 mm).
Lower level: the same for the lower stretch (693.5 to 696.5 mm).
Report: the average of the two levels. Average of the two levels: 1.74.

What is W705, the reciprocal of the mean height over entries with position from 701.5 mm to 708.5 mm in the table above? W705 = 0.596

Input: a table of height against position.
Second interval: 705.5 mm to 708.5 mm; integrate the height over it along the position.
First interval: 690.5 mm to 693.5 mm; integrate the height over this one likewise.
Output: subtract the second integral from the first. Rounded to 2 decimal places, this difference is 0.19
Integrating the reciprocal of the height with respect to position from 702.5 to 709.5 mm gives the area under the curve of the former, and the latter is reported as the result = 4.15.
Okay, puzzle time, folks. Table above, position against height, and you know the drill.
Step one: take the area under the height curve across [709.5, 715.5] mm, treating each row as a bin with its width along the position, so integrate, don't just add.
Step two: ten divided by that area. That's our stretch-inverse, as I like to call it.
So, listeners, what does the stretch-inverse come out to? 1.0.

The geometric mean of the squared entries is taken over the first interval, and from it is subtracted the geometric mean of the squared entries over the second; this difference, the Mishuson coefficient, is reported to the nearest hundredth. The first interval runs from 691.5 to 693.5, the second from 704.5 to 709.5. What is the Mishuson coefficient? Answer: 0.17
